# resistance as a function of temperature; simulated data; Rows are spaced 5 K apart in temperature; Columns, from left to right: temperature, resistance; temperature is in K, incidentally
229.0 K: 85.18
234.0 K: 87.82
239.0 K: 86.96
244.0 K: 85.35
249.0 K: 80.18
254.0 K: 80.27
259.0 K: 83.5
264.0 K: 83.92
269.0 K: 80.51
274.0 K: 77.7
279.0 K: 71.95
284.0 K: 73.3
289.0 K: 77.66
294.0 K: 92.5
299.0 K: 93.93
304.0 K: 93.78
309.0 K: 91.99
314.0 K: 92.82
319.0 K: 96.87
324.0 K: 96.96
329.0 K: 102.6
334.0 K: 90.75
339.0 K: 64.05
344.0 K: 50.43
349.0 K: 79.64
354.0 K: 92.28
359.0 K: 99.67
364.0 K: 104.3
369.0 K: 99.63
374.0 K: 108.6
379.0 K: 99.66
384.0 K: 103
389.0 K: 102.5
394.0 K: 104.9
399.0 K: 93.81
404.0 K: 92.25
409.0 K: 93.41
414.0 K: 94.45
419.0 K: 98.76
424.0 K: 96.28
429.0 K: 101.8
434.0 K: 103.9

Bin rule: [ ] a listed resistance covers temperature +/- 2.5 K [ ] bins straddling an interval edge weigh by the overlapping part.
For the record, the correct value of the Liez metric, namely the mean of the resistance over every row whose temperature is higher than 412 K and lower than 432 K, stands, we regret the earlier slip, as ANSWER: 98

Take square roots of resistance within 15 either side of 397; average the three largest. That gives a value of 10.2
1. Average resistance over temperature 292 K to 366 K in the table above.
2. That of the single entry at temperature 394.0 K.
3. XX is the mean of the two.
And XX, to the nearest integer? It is 97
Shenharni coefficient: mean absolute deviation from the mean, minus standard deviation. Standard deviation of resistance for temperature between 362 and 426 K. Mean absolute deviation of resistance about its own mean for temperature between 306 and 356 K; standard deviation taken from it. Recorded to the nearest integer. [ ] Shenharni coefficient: 8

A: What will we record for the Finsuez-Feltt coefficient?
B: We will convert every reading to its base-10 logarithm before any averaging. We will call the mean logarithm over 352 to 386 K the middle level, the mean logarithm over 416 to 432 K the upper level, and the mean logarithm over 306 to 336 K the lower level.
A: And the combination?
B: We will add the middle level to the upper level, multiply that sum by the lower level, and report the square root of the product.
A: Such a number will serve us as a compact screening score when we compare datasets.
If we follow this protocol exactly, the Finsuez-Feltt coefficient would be 2.81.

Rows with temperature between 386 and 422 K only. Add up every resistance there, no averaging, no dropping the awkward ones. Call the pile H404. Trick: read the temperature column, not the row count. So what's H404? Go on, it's 680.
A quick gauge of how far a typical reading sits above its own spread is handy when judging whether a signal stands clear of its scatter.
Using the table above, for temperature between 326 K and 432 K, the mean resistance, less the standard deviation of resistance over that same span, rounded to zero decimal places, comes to 80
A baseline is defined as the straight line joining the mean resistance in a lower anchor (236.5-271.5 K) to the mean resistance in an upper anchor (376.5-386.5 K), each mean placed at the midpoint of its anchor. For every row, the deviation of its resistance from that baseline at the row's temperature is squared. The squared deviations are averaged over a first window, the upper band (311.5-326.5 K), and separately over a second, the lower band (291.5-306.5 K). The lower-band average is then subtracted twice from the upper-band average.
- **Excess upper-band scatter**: -19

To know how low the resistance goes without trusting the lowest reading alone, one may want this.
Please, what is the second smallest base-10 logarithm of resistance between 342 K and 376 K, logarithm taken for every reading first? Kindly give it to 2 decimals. 1.90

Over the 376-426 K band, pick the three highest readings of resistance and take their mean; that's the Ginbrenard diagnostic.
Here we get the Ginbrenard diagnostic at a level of 103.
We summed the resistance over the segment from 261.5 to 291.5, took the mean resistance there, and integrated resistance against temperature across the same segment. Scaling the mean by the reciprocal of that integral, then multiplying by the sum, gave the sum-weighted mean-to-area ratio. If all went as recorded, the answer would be 15.5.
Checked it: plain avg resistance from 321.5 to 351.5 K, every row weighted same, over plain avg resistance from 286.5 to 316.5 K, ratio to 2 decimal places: 0.89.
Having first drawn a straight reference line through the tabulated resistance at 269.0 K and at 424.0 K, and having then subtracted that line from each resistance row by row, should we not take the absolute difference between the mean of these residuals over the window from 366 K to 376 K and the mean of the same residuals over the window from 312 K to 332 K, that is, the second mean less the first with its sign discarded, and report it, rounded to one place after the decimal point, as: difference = 1.7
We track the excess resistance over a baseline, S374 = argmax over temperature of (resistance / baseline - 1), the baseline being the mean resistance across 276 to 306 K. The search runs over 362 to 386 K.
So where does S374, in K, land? 374.0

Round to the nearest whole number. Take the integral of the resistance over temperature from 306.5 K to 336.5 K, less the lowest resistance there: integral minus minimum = 2769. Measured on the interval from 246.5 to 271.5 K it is 1962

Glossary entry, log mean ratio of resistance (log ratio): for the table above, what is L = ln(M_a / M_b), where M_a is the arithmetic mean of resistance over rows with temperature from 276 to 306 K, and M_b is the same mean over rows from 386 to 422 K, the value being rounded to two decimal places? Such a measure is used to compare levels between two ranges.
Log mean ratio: -0.15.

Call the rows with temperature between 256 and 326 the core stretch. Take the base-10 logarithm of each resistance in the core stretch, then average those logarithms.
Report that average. 1.93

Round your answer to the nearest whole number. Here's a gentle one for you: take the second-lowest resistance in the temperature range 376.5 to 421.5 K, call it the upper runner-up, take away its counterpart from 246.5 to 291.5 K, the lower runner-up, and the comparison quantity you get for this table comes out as 20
